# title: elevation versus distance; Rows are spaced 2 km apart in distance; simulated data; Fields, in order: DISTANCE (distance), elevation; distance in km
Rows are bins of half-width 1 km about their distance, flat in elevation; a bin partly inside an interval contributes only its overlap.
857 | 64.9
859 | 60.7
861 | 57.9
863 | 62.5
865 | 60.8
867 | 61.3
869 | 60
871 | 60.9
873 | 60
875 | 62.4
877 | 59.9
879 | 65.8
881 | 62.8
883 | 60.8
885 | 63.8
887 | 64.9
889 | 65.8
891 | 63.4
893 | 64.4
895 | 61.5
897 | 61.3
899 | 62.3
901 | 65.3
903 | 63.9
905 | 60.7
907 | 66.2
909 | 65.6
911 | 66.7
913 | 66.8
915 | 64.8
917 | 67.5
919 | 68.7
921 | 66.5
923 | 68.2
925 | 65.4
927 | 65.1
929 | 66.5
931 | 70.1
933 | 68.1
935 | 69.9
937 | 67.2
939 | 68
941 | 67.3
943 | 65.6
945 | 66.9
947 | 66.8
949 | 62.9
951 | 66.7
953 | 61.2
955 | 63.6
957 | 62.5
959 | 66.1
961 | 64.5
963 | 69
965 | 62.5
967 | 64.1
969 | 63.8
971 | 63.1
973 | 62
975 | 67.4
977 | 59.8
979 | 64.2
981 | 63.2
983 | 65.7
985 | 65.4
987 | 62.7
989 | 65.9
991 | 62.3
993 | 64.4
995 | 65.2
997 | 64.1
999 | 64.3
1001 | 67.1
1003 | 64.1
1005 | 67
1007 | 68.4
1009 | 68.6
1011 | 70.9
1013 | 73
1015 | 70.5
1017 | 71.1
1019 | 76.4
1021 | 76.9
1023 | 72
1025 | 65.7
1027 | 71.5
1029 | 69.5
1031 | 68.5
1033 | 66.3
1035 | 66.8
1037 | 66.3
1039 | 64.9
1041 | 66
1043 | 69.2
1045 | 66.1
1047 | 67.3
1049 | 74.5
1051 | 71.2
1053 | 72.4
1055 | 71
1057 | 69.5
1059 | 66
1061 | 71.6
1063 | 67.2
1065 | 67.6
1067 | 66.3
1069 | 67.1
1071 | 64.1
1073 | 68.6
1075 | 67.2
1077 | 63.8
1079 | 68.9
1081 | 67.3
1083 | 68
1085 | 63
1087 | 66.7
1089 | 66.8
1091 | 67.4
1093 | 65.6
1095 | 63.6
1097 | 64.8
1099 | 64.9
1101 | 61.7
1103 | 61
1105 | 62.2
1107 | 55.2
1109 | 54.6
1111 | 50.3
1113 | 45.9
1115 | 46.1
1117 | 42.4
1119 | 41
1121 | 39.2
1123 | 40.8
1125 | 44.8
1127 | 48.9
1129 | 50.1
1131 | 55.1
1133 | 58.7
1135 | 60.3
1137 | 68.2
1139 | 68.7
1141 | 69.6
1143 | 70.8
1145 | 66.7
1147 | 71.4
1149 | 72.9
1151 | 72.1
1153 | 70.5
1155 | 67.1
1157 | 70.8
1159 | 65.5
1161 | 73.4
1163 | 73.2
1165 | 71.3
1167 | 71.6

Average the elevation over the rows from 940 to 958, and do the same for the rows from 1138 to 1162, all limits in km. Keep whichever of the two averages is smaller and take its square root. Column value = 8.05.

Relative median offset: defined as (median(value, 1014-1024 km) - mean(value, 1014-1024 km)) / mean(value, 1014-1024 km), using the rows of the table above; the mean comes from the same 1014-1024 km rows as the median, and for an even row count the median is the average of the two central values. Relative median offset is -0.019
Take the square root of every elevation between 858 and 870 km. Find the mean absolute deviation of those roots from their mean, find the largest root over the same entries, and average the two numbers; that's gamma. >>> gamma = 4.0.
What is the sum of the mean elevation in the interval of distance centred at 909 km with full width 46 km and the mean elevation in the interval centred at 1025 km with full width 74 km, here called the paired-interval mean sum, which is 134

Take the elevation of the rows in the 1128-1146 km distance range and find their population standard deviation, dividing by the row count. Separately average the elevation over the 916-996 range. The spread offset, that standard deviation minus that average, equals -58.5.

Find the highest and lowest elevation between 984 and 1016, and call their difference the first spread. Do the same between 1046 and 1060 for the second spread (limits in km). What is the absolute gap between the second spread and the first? 2.2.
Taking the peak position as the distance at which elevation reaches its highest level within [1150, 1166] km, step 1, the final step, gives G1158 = 1161 km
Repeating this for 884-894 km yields 889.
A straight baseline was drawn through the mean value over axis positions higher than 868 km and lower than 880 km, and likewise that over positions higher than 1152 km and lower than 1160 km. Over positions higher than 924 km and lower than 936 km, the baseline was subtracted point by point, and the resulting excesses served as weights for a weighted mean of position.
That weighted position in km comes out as 931.2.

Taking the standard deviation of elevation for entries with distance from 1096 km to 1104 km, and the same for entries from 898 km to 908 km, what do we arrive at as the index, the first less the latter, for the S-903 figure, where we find -0.2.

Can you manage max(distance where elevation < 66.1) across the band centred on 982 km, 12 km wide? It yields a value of 987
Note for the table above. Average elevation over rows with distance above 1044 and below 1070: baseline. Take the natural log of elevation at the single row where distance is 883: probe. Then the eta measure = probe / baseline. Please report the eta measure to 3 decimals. 0.059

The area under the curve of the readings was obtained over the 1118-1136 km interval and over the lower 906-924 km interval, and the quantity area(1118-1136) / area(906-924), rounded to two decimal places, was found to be 0.73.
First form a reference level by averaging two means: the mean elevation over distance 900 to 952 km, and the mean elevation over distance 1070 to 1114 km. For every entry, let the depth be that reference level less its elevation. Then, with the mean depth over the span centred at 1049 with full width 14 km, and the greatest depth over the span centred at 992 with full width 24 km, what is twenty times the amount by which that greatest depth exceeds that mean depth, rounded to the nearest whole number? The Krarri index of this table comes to 159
